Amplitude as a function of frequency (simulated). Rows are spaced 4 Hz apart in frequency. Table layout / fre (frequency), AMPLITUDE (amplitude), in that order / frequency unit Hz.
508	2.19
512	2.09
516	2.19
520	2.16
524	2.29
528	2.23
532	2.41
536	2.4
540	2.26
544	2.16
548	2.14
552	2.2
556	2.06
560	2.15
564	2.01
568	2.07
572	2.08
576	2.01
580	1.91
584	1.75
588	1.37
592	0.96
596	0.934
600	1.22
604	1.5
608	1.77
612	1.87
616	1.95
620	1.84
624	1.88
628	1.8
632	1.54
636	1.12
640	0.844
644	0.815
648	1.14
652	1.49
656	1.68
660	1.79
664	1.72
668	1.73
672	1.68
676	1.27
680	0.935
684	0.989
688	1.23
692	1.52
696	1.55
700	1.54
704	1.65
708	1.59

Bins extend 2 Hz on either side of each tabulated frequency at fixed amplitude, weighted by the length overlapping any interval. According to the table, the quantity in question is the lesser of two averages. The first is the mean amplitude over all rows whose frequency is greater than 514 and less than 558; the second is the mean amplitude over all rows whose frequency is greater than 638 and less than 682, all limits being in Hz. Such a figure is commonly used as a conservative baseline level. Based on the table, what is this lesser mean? 1.37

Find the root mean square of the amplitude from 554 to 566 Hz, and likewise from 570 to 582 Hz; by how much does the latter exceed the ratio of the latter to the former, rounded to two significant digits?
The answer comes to 1.0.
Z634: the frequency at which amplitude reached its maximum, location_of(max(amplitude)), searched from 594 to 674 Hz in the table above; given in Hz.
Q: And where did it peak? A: 616 Hz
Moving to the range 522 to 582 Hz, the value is 532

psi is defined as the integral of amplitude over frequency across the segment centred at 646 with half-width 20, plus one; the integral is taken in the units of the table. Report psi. 57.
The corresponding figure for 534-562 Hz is 62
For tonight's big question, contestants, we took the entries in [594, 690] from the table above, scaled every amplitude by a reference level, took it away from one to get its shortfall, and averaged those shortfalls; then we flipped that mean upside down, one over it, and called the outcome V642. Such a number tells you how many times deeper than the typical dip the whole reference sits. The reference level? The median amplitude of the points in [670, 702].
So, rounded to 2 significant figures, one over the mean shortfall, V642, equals -27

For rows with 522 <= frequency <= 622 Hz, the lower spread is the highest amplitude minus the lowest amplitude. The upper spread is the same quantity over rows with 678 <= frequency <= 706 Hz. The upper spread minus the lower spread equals -0.8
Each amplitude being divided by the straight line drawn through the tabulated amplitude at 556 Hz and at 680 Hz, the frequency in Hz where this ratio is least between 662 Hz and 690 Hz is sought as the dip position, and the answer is 680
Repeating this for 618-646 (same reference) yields 644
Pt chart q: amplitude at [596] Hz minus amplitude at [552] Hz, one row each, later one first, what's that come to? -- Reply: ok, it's -1.3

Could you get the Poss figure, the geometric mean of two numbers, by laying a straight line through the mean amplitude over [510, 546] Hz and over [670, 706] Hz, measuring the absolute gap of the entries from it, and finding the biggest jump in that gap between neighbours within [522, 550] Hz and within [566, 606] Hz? 0.26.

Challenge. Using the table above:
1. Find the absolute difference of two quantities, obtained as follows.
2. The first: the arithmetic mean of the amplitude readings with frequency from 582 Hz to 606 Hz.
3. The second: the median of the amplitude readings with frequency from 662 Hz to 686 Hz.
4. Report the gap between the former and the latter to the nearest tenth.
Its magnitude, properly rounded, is 0.2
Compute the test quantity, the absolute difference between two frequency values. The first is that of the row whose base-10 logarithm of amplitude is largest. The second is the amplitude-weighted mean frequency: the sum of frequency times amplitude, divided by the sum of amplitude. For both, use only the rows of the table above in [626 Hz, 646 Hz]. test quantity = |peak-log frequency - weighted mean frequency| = 6.3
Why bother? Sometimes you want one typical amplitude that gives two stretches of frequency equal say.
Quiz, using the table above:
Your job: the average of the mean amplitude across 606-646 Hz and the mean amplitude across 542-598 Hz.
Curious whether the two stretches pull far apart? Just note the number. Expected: 1.69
